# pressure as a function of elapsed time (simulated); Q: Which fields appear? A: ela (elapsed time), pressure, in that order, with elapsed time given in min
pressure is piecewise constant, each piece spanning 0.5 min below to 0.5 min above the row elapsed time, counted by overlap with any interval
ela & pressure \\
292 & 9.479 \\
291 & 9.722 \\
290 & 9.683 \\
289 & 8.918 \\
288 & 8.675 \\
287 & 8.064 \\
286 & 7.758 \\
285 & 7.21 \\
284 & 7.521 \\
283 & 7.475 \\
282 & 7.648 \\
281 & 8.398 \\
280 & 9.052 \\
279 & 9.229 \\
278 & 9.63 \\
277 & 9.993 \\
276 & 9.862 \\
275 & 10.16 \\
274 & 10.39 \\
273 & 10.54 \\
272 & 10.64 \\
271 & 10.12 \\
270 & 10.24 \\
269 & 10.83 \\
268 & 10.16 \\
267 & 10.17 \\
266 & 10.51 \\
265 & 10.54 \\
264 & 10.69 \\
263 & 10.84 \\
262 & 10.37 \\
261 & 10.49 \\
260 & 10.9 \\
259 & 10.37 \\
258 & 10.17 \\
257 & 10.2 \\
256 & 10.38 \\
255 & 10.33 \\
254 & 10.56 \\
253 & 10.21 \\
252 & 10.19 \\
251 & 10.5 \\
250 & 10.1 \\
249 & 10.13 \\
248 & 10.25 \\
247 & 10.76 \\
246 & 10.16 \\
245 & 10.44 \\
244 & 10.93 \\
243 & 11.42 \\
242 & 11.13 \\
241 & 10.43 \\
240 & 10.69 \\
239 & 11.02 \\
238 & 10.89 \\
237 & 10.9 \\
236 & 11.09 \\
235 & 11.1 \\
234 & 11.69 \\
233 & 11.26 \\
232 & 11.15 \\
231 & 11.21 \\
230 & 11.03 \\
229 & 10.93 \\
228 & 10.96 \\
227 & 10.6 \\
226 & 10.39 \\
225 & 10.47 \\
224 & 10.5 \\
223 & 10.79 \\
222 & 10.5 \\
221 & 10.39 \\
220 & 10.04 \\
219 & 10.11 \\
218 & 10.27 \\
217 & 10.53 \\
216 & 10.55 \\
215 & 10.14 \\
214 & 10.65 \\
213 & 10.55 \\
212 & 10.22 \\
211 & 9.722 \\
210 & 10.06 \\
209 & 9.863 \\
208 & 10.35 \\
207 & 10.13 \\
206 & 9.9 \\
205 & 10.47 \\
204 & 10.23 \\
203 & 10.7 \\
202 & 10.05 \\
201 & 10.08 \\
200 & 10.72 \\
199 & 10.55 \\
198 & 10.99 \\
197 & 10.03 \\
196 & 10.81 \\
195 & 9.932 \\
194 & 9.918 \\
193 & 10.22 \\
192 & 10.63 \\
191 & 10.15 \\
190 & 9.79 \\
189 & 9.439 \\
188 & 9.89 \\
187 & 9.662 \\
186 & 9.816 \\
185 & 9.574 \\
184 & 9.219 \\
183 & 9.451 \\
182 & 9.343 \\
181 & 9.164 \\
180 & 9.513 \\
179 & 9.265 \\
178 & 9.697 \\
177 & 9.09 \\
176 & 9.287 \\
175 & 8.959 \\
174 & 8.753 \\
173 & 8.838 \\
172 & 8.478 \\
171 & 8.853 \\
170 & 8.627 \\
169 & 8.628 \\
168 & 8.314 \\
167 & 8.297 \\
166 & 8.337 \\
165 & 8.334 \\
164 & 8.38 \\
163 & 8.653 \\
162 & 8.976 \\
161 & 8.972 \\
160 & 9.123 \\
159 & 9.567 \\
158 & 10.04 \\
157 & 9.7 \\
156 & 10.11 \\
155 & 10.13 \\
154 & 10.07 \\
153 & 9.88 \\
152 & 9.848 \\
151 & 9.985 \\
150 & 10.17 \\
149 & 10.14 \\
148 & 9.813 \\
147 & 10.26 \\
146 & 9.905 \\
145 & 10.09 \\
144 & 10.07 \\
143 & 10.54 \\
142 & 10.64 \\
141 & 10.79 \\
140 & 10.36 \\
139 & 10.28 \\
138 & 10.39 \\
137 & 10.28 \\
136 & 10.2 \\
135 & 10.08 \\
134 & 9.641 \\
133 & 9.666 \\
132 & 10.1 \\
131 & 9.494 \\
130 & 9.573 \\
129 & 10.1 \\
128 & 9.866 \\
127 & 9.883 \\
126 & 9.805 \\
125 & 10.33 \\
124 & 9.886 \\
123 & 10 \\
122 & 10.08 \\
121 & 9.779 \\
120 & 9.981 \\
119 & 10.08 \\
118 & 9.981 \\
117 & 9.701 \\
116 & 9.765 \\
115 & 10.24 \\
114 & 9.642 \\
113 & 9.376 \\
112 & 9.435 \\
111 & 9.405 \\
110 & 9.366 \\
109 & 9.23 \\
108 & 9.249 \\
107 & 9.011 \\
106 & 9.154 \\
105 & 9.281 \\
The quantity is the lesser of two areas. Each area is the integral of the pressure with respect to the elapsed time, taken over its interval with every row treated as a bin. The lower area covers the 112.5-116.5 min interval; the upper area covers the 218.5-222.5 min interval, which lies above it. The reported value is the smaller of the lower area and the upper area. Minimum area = 39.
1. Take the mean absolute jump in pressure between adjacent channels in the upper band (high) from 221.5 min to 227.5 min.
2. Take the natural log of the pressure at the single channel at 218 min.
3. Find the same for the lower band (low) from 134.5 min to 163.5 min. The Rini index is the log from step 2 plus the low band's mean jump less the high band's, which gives 2.36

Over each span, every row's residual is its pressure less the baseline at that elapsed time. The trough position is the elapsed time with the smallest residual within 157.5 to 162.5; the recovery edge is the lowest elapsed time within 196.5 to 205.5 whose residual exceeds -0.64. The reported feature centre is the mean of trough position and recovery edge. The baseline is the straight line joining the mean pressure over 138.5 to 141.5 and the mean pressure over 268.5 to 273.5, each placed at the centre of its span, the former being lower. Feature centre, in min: 179.0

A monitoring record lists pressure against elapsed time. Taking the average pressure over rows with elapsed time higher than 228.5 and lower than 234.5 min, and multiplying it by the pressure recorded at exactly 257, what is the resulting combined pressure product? 114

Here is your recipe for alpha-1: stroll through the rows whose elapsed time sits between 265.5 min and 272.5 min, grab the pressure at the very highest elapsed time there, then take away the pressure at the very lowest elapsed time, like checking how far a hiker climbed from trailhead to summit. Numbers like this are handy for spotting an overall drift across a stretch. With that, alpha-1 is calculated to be 0.1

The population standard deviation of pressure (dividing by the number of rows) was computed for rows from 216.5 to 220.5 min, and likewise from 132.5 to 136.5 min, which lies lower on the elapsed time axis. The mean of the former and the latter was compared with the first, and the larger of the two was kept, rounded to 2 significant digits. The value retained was 0.22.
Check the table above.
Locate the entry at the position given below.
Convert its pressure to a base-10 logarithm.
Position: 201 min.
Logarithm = 1.003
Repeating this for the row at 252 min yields 1.008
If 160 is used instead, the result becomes 0.960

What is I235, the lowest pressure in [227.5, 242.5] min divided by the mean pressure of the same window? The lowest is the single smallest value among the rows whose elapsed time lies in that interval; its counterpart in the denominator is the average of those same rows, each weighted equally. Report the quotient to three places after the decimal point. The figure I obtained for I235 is 0.945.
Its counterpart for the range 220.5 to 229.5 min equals 0.979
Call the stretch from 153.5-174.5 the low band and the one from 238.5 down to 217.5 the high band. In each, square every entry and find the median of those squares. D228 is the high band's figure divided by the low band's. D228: 1.52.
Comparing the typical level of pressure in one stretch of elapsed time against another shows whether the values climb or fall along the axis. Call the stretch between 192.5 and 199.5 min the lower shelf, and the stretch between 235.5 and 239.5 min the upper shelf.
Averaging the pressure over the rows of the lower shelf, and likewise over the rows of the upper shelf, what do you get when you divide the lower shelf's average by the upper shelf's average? 0.94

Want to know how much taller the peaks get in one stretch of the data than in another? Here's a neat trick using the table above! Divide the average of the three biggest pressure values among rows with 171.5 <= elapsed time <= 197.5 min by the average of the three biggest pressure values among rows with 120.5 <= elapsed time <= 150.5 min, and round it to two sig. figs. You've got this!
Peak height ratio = 0.99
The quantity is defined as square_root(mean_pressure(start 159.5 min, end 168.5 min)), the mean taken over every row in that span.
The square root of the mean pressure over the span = 2.93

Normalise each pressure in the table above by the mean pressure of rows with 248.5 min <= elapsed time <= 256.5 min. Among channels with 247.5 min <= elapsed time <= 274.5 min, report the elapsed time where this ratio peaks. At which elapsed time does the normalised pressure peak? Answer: 260 min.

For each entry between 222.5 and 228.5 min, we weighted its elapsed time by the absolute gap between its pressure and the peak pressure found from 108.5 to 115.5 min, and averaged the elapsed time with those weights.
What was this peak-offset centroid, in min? 225.7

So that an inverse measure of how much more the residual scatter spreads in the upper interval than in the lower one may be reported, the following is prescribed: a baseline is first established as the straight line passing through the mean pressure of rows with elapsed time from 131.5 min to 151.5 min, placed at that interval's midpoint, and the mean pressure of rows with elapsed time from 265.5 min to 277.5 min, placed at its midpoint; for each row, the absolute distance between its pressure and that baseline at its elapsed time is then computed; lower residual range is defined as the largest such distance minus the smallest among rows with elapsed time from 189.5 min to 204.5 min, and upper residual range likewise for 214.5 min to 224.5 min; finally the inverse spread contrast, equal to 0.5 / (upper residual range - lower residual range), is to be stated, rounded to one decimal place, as -2.0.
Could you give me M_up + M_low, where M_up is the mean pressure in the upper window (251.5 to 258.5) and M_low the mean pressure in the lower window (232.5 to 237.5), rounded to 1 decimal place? 21.5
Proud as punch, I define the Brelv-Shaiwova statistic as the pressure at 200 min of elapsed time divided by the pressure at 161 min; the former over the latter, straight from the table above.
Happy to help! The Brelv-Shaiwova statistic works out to 1.19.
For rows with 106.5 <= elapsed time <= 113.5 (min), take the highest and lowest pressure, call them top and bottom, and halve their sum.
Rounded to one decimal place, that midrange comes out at 9.2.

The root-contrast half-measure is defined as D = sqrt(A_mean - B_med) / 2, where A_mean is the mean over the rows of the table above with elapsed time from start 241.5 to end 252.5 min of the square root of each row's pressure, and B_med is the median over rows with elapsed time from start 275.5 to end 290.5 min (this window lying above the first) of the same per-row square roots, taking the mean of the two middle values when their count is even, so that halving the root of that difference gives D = 0.275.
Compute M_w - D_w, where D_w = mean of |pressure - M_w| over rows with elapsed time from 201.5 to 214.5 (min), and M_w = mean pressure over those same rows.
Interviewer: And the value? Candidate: 9.97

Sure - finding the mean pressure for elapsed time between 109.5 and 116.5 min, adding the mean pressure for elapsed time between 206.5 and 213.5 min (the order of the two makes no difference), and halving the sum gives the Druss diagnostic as 9.9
